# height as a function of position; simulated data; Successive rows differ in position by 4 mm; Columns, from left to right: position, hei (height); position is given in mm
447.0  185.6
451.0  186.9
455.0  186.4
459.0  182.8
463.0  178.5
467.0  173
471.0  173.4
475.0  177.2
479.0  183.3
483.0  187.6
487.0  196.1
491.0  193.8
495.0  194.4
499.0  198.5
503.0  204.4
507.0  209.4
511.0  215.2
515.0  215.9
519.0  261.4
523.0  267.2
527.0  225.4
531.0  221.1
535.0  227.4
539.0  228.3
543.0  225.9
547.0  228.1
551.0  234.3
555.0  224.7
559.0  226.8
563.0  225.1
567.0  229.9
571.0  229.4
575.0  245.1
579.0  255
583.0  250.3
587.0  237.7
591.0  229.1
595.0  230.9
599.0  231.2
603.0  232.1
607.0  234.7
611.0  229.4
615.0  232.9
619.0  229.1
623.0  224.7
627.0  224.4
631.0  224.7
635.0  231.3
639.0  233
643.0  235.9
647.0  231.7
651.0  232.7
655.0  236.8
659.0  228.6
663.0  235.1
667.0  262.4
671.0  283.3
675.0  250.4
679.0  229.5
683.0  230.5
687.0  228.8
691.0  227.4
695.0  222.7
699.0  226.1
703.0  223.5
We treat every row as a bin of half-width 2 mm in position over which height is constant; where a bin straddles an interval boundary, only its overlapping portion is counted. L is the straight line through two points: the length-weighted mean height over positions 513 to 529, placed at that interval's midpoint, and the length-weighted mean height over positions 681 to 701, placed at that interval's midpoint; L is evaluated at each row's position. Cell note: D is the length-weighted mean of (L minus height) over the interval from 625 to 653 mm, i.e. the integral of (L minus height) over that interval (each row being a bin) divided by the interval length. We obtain 1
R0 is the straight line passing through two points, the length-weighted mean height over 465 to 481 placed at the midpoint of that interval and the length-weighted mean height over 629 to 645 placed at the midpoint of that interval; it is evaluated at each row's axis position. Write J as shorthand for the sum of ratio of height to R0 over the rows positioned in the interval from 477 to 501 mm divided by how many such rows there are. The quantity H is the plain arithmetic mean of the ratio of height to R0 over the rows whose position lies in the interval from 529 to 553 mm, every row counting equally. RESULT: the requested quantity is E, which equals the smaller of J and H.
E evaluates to 1.06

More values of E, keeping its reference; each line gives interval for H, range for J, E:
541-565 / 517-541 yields 1.12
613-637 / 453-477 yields 1.00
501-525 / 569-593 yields 1.13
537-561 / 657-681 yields 1.03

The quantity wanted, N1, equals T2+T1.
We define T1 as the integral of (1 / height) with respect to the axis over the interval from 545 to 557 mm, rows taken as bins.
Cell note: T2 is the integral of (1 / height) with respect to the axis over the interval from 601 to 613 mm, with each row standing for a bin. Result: 0.104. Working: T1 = 0.0524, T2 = 0.0517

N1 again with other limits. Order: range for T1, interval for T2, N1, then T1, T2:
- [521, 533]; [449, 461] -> 0.116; 0.0508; 0.0647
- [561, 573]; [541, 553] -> 0.105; 0.0526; 0.0523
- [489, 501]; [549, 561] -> 0.114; 0.0614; 0.0525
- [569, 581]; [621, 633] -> 0.103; 0.0494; 0.0534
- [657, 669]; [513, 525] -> 0.099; 0.0498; 0.0488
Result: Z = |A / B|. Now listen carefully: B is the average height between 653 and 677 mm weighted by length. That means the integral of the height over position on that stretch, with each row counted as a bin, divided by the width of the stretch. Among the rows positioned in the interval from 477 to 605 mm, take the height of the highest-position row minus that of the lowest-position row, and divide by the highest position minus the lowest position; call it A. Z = 0.002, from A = 0.39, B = 249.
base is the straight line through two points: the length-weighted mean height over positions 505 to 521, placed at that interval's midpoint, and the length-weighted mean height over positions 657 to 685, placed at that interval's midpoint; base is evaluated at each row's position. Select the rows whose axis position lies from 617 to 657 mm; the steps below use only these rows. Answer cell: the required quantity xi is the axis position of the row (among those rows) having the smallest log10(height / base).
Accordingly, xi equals 631.0 mm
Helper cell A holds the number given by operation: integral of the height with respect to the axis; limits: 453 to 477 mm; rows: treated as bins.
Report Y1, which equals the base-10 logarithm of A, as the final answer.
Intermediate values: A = 4285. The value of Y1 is 3.63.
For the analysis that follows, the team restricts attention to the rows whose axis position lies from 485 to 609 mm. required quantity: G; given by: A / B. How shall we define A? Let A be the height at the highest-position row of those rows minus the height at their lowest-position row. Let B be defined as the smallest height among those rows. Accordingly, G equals 0.20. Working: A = 39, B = 193.8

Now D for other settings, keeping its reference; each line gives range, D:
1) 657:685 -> -17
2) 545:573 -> 11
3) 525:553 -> 14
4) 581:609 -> 1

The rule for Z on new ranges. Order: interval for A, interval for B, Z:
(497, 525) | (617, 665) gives 0.012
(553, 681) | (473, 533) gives 0.000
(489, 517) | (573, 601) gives 0.004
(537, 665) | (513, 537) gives 0.000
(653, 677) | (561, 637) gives 0.003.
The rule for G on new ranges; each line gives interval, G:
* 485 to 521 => 0.34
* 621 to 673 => 0.26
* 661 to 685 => -0.02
